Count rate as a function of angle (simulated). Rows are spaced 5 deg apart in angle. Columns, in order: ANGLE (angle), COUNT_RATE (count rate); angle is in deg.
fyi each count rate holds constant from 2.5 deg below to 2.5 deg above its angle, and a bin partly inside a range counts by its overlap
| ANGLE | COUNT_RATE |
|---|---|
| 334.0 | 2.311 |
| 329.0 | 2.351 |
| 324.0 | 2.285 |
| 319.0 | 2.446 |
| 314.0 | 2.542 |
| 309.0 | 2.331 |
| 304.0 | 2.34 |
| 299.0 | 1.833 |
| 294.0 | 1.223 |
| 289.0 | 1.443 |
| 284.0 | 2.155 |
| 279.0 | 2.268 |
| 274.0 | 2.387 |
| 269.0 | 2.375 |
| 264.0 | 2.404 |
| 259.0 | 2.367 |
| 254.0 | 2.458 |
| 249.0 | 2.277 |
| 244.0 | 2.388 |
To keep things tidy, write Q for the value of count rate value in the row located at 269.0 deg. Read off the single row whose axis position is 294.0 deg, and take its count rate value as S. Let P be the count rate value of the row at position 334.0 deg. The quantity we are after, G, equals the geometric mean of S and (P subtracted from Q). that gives 0.28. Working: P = 2.311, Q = 2.375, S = 1.223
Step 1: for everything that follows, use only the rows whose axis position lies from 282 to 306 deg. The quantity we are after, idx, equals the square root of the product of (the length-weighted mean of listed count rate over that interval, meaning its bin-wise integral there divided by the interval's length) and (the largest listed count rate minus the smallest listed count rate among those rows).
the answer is 1.41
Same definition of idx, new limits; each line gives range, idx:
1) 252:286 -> 0.84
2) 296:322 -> 1.27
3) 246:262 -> 0.65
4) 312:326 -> 0.79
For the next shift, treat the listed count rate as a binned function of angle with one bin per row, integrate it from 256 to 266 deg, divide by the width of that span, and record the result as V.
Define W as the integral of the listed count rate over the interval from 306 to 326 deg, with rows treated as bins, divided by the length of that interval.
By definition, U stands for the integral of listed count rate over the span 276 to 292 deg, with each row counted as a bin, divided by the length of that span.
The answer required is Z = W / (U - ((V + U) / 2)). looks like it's -11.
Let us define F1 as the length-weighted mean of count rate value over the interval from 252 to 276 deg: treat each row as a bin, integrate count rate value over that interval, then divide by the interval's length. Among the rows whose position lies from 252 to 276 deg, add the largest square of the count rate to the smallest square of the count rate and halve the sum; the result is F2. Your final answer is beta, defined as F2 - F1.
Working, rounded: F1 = 2.40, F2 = 5.8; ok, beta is 3.4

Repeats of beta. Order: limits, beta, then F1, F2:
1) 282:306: 1.7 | 1.78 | 3.5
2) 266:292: 1.8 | 2.11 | 3.9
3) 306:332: 3.5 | 2.39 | 5.8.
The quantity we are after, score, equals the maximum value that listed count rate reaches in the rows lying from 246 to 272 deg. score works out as 2.458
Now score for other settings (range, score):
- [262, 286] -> 2.404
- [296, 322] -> 2.542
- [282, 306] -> 2.34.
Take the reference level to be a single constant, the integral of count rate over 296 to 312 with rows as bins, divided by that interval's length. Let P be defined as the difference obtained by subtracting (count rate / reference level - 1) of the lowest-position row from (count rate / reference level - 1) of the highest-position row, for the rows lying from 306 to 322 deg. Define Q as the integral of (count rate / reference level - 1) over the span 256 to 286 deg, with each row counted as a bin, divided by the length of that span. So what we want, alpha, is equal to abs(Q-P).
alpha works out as 0.03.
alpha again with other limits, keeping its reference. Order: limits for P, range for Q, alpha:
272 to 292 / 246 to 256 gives 0.54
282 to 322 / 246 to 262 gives 0.03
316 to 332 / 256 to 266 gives 0.15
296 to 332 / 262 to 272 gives 0.13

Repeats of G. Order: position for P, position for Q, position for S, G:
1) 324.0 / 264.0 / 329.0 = 0.53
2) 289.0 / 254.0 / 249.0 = 1.52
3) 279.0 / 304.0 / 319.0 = 0.42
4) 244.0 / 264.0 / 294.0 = 0.14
